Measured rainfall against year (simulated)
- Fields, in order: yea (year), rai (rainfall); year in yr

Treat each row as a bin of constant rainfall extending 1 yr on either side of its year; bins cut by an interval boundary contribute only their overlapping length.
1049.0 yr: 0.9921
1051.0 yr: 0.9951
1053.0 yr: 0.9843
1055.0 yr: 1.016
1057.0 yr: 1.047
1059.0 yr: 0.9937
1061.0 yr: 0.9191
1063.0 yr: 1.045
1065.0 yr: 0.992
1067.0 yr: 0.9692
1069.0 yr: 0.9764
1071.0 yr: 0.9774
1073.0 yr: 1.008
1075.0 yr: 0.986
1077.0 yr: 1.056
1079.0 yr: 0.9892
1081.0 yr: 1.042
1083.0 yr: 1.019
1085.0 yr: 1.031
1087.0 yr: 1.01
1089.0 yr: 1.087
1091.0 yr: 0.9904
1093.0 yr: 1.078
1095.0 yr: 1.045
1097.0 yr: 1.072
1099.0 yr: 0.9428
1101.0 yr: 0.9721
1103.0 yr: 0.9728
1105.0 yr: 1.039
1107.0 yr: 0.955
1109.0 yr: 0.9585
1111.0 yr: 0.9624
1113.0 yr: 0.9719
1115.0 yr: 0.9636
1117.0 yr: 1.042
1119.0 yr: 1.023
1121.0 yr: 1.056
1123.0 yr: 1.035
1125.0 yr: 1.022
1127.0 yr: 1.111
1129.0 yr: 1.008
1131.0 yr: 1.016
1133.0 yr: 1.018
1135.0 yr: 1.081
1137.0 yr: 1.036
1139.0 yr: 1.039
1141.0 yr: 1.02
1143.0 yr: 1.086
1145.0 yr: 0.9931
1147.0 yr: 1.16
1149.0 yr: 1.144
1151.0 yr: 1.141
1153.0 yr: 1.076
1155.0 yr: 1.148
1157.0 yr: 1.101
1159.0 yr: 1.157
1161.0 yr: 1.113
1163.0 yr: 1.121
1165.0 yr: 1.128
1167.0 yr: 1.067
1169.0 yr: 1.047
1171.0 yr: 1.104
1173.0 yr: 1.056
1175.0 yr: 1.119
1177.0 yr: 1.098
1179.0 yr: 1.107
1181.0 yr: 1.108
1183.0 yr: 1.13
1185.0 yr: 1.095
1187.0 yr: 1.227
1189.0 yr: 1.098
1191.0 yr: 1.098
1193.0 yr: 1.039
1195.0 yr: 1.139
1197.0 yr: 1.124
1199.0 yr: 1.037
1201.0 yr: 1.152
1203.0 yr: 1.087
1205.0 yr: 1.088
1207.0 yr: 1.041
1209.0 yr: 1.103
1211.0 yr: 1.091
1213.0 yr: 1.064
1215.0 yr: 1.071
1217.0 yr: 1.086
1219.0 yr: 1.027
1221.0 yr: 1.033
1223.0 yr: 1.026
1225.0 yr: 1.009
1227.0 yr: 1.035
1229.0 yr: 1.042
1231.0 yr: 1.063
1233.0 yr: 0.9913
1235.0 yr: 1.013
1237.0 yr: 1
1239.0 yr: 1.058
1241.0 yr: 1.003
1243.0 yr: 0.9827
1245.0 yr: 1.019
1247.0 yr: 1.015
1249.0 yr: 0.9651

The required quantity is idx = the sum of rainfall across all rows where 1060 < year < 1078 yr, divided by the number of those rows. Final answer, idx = 0.99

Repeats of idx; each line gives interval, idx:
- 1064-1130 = 1.01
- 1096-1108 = 0.99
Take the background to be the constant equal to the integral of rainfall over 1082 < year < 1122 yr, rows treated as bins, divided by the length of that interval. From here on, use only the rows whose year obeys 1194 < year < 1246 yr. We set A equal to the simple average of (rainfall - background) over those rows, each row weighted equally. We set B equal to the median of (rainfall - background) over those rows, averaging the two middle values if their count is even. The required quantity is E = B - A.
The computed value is -0.012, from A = 0.044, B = 0.03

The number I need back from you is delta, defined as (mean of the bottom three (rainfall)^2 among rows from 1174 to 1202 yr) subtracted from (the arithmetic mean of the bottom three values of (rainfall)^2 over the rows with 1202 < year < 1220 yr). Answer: -0.03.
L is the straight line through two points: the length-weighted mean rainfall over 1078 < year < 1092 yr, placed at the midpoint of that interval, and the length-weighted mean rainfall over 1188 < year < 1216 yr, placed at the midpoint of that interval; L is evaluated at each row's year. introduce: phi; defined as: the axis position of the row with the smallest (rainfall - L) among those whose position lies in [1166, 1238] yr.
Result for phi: 1233.0 yr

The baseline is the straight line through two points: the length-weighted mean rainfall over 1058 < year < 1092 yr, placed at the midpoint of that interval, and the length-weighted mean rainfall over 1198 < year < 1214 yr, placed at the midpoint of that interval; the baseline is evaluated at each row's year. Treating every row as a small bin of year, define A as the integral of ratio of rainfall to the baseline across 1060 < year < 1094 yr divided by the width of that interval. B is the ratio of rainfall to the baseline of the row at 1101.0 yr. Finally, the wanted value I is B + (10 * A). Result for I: 10.99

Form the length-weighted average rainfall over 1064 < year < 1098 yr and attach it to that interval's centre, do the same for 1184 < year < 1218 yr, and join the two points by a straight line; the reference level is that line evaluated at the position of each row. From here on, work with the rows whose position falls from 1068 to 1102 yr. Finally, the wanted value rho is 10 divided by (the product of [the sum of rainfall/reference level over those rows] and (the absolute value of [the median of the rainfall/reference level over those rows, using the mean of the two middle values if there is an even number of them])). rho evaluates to 0.59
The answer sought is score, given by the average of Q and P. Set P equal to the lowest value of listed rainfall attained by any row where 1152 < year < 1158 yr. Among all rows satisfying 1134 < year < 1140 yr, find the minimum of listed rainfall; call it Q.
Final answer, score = 1.06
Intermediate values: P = 1.076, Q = 1.036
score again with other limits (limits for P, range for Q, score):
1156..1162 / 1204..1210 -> 1.07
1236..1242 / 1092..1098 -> 1.02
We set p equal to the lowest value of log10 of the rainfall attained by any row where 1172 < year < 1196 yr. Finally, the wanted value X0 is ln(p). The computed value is -4.10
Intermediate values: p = 0.0166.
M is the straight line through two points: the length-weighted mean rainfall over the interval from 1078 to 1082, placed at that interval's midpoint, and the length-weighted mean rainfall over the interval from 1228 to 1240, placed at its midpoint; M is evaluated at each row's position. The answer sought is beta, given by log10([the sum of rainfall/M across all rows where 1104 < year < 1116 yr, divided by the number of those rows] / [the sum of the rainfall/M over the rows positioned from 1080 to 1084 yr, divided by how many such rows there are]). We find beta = -0.02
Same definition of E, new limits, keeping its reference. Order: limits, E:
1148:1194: -0.003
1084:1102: 0.006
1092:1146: 0.003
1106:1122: -0.024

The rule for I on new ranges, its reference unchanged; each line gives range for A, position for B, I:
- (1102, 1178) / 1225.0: 11.05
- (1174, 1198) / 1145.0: 11.36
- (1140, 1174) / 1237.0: 11.32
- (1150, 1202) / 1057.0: 11.46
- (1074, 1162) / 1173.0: 11.08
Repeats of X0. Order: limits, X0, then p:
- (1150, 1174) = -3.91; 0.0199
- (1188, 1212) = -4.15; 0.0158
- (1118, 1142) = -5.67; 0.0035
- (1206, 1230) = -5.55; 0.0039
